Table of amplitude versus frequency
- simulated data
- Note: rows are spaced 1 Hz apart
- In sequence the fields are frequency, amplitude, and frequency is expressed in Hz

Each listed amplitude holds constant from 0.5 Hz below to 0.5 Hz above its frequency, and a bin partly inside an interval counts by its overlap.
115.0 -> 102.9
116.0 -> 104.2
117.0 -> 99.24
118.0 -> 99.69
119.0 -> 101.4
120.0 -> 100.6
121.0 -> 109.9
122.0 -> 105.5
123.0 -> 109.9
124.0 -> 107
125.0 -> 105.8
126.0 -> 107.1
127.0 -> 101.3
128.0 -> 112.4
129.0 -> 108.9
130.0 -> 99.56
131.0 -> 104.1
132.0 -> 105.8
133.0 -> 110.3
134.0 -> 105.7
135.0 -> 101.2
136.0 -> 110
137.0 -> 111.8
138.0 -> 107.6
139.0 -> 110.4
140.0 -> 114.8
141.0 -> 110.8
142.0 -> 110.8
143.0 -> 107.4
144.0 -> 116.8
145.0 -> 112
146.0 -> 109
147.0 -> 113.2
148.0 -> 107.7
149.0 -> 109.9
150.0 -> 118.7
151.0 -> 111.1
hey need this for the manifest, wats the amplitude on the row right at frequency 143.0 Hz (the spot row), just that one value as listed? 107.4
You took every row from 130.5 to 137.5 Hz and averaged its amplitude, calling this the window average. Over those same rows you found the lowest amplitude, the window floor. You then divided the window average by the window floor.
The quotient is 1.06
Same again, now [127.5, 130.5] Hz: 1.07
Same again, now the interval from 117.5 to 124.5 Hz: 1.05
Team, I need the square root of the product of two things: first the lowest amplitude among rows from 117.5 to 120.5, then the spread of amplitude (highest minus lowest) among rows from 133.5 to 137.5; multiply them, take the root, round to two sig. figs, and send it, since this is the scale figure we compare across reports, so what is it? 33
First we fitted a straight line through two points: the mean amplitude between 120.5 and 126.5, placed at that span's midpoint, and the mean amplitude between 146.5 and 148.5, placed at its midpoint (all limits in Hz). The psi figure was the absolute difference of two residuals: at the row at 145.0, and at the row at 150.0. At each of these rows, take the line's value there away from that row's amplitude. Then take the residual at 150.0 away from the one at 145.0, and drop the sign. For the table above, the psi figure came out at 6.1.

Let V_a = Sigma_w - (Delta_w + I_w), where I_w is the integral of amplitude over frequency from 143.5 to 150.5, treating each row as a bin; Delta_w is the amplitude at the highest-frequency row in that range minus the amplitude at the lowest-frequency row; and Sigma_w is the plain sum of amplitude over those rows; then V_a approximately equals -2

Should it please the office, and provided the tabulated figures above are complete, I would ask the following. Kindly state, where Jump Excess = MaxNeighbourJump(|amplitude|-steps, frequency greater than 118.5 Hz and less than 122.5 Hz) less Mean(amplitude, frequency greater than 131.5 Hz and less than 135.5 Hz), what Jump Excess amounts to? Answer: -96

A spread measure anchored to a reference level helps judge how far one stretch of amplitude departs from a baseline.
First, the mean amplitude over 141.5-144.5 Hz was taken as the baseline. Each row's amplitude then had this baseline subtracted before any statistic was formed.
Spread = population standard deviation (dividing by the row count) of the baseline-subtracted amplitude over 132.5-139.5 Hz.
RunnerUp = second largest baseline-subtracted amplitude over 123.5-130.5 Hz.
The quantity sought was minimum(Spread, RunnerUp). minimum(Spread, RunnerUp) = -2.8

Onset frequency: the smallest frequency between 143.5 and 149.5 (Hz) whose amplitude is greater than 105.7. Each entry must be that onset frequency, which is 144.0 Hz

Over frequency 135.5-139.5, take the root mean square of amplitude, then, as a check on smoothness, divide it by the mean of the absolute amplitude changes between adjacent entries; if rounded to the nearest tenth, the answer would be 37.5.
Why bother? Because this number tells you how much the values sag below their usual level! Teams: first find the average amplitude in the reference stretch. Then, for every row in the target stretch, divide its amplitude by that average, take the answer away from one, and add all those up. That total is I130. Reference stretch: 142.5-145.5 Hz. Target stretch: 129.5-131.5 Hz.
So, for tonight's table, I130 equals 0.18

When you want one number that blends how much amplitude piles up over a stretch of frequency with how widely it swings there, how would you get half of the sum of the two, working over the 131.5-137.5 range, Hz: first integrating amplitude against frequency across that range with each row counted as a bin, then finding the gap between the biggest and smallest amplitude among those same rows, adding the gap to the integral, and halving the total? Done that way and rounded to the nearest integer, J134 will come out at 328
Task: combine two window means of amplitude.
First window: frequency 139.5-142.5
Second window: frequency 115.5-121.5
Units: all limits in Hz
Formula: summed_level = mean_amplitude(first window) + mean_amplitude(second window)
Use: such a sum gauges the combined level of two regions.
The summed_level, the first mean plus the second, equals 215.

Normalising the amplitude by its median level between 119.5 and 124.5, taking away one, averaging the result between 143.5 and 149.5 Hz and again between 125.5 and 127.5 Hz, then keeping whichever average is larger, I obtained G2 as 0.041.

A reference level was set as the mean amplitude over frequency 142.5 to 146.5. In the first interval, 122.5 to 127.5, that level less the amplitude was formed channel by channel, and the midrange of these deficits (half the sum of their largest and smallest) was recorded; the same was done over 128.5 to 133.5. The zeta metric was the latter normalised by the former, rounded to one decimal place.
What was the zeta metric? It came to 1.1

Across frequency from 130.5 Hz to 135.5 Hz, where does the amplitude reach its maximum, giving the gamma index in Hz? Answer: 133.0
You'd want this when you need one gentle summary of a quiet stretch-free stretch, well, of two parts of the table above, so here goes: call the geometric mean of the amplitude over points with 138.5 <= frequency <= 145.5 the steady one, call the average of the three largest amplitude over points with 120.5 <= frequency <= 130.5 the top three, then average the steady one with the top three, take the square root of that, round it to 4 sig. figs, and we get 10.55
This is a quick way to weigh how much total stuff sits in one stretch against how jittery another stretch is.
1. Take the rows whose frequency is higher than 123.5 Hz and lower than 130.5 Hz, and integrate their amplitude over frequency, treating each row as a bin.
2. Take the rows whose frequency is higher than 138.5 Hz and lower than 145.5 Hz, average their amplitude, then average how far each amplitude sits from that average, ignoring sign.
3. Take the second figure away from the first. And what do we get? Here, 740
